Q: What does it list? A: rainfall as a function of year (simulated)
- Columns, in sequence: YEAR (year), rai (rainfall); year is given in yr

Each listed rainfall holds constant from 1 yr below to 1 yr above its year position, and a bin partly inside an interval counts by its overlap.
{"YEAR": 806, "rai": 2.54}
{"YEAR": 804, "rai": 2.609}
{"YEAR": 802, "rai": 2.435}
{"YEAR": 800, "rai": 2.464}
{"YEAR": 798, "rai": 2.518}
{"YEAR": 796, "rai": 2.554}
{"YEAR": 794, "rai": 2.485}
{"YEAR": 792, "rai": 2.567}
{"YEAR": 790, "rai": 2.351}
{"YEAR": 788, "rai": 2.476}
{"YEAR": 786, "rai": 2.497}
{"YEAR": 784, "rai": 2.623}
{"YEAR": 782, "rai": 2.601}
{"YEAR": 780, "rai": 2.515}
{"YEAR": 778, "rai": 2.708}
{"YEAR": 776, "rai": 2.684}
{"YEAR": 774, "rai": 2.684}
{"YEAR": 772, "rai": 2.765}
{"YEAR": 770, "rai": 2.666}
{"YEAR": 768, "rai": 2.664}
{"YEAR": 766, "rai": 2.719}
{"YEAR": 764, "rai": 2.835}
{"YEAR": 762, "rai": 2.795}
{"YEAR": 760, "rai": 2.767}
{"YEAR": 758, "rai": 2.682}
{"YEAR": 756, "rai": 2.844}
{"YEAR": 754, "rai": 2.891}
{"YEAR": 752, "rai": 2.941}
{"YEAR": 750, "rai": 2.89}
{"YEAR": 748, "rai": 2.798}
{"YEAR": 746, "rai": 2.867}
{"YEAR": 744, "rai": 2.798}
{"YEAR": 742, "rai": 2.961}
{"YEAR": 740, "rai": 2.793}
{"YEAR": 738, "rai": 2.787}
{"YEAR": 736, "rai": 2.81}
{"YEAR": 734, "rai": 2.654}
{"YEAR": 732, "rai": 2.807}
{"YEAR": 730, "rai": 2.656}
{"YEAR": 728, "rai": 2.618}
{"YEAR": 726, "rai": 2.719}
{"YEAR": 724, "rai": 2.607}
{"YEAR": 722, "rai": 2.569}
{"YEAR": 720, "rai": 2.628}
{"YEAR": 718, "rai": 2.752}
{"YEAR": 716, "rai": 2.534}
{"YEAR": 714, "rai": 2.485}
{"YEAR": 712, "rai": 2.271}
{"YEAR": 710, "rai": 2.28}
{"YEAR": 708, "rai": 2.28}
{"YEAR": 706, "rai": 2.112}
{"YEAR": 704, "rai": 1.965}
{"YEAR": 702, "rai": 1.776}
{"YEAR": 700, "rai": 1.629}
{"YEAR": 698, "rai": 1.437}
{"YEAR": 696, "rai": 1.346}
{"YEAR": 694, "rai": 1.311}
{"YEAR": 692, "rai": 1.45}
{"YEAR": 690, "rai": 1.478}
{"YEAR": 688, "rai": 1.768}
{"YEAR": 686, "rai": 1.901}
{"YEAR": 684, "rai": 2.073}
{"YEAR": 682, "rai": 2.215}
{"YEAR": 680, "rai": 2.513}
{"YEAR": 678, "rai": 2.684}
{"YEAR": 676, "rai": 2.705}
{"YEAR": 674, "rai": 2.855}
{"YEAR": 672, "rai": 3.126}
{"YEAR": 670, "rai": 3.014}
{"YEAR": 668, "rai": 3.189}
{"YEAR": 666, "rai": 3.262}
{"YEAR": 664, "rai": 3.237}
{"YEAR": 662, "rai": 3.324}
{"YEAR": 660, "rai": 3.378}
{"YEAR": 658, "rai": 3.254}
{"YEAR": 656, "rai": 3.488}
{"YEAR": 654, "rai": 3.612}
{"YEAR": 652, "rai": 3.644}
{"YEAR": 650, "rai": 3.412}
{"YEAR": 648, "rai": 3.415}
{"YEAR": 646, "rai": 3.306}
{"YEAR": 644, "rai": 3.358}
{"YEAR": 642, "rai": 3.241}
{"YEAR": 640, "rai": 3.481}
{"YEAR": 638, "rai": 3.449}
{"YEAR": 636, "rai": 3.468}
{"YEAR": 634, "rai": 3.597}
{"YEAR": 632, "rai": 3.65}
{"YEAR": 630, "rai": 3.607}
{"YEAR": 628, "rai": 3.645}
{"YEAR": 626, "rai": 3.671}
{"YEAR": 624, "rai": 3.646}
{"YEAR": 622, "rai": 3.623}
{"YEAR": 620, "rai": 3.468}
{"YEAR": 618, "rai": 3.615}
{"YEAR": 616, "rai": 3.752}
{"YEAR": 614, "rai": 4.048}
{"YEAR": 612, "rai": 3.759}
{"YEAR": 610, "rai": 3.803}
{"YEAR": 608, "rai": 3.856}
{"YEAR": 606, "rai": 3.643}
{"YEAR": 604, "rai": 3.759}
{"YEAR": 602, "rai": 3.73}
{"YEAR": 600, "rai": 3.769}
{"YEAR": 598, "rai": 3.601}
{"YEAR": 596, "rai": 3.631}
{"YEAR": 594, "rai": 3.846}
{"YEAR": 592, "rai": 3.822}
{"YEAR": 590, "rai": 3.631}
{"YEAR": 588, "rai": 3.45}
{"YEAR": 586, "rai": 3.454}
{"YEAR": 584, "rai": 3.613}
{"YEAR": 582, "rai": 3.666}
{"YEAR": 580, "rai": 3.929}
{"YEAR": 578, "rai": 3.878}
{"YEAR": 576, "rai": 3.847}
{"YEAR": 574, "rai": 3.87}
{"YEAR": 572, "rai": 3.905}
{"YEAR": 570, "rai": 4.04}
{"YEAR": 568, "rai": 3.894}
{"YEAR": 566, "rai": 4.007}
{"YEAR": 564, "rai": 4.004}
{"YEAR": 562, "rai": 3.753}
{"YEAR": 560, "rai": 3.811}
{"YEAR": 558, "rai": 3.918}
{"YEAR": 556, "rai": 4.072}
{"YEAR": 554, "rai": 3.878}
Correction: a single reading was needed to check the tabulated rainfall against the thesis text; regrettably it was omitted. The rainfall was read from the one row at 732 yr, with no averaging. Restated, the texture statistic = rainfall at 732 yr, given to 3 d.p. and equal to 2.807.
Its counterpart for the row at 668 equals 3.189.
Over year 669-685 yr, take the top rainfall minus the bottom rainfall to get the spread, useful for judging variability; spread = 1.1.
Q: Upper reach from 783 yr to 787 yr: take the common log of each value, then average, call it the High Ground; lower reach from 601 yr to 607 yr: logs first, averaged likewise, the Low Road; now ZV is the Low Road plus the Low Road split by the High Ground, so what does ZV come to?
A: 2.0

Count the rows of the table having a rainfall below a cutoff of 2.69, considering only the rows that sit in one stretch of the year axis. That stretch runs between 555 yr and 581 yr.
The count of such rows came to 0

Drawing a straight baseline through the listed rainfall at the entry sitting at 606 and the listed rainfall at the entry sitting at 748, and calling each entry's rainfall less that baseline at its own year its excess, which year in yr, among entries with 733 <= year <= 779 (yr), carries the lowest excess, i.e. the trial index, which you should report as 734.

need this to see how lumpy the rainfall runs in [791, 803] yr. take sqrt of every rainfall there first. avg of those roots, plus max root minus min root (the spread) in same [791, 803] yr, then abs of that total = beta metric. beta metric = 1.62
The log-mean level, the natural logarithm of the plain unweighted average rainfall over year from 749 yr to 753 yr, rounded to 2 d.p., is 1.07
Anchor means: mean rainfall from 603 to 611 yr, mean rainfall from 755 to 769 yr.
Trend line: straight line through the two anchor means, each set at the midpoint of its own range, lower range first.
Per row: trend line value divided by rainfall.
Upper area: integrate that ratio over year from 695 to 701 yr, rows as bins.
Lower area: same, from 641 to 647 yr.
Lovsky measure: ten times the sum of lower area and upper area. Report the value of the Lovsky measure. 194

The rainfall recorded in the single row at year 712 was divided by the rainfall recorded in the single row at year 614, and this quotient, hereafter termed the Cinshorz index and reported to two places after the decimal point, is 0.56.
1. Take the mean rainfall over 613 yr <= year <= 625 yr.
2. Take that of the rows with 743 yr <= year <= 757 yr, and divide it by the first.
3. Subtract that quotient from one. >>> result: 0.225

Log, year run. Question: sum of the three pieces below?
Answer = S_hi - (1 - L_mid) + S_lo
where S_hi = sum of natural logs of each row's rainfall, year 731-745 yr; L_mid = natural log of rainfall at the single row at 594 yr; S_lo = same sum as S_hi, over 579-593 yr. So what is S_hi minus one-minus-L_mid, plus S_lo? 16.6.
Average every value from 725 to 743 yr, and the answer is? 2.8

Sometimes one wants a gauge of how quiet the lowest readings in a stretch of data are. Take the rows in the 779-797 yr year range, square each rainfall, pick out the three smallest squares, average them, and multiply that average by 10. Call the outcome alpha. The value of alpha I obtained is 59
